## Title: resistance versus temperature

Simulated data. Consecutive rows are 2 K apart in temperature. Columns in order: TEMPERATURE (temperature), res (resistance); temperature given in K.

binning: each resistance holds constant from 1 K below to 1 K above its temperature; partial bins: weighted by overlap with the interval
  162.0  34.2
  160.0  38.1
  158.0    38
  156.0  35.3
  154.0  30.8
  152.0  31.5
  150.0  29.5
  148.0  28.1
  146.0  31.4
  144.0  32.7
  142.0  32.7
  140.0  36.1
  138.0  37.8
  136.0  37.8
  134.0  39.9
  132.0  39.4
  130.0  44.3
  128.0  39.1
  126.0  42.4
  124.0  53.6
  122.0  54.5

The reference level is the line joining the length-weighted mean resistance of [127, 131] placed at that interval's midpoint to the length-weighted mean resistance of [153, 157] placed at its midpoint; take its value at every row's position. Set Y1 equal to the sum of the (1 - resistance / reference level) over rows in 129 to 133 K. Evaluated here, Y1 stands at -0.04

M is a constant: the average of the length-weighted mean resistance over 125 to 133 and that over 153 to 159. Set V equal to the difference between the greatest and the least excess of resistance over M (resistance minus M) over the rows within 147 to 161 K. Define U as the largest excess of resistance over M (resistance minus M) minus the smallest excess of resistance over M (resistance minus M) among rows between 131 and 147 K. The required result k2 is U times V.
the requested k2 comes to 85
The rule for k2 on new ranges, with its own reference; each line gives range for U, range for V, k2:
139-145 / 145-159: 34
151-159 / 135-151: 70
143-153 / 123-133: 67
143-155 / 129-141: 38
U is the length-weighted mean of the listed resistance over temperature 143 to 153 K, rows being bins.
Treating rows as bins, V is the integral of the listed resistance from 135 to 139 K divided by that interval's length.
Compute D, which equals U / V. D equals 0.8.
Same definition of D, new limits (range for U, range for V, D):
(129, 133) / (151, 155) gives 1.3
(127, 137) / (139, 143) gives 1.2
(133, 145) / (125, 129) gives 0.9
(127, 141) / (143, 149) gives 1.3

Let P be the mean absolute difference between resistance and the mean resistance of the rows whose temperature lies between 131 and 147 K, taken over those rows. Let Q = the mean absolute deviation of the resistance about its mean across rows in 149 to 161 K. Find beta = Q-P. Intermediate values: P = 2.8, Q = 3.3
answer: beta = 0.5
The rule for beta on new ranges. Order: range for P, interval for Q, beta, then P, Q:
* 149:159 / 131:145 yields -0.5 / 2.9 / 2.4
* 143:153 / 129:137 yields 0.5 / 1.5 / 2.0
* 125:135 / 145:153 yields -0.5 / 1.9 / 1.3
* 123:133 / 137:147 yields -1.9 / 4.2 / 2.2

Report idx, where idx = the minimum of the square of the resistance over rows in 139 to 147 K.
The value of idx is 986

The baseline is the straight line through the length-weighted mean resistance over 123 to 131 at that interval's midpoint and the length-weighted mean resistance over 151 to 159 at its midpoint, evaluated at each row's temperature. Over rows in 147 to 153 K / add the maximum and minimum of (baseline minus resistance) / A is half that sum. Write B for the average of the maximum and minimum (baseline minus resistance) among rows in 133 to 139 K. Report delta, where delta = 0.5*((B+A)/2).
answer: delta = 2.2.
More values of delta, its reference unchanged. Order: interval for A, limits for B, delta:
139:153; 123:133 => 1.2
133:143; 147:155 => 2.6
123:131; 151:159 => -0.5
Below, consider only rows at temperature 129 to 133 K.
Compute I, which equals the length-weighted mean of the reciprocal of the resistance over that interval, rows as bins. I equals 0.024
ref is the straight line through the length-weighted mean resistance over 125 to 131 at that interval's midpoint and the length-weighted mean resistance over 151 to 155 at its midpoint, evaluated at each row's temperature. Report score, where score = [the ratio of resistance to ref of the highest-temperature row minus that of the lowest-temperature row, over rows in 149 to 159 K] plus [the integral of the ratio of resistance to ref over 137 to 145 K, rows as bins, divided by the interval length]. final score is 1.4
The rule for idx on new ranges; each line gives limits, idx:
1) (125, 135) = 1529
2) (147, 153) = 790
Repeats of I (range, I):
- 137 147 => 0.029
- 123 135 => 0.023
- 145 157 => 0.032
